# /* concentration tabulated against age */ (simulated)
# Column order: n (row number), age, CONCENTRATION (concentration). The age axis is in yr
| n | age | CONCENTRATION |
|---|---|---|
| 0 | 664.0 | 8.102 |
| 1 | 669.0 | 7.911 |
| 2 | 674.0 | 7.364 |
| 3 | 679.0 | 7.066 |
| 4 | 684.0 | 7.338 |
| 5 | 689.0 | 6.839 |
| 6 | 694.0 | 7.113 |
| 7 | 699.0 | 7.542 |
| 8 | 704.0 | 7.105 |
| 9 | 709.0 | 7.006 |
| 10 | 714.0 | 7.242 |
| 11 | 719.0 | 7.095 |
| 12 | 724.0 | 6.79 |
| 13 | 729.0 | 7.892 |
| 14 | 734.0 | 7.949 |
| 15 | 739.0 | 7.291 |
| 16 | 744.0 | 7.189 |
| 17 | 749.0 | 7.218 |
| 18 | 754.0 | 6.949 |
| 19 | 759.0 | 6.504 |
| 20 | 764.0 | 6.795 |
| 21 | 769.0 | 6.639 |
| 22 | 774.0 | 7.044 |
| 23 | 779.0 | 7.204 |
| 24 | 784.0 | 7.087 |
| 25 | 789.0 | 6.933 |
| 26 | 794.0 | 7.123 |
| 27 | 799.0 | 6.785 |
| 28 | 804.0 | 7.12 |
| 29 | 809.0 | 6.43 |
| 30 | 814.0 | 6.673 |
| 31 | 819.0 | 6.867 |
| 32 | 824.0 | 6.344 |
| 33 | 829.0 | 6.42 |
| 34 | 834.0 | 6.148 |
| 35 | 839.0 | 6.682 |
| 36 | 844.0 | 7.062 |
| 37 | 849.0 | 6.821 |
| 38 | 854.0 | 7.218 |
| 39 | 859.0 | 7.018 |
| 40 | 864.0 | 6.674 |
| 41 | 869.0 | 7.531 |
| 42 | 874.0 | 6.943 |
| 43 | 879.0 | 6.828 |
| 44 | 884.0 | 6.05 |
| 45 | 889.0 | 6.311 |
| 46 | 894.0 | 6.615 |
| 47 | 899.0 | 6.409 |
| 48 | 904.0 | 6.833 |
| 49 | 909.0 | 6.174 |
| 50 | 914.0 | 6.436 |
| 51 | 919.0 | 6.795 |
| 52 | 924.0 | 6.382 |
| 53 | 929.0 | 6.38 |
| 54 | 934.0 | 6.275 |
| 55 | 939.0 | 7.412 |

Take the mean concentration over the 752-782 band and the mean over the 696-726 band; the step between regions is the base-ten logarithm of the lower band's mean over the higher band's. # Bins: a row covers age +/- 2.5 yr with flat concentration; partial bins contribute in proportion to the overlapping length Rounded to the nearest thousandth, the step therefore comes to 0.017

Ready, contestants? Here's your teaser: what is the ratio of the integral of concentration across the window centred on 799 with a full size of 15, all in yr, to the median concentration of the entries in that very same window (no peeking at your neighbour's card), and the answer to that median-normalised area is 14.8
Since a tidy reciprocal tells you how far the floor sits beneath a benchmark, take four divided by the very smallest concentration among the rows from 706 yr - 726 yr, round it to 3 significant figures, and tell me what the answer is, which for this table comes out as 0.589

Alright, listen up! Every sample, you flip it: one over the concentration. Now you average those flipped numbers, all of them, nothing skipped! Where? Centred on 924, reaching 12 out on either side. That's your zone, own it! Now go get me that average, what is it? 0.155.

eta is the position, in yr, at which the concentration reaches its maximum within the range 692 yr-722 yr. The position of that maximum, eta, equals 699.0 yr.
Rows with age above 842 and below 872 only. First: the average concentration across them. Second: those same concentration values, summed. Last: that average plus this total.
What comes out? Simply 49.4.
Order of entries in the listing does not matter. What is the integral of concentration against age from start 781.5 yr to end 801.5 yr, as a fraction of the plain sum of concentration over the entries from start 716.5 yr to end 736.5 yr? 4.70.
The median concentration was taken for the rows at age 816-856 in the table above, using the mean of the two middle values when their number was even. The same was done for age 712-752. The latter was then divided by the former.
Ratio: 1.07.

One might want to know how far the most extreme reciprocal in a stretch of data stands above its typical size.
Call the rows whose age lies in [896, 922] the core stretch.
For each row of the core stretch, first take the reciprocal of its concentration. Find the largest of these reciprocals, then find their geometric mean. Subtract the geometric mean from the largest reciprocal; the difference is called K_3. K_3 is 0.0087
